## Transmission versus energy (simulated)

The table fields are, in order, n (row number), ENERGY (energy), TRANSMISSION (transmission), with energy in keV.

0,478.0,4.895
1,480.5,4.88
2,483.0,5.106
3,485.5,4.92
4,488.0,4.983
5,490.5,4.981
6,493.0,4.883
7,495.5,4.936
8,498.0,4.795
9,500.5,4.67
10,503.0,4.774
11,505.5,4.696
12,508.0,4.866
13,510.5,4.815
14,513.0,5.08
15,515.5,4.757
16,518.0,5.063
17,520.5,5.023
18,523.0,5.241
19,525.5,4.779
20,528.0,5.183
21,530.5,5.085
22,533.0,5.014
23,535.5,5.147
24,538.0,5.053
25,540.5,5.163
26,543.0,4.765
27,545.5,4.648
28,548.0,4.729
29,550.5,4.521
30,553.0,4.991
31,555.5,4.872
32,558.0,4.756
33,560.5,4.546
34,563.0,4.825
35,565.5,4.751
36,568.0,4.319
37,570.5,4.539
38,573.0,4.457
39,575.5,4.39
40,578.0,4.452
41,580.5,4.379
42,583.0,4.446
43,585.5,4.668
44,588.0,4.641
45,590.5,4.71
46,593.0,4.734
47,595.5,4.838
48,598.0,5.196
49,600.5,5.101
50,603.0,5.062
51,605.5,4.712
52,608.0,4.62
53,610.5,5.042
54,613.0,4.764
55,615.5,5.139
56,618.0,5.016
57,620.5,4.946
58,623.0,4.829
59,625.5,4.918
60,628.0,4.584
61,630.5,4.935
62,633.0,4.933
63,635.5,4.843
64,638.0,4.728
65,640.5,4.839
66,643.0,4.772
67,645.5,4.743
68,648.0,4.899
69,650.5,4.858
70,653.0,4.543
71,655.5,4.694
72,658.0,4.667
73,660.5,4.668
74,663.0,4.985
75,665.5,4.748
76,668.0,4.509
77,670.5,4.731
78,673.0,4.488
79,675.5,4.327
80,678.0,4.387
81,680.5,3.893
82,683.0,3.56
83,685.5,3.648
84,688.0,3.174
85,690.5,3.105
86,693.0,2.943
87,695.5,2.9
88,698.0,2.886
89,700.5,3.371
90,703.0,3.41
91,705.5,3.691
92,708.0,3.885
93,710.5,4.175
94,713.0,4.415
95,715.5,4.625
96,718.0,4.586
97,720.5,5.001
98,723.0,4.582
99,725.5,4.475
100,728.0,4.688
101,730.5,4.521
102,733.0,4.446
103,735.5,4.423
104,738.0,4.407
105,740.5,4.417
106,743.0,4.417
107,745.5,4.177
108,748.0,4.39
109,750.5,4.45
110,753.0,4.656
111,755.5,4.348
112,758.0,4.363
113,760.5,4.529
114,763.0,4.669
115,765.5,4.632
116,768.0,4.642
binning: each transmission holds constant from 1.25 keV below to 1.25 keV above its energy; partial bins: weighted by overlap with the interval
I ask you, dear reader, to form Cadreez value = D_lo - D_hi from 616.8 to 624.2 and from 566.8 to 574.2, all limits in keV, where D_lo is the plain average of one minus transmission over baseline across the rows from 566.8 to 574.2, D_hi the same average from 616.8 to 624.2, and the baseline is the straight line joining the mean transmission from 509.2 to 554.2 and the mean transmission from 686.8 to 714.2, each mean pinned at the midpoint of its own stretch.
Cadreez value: 0.22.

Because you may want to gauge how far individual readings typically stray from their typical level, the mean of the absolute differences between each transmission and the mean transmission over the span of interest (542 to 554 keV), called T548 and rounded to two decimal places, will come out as 0.12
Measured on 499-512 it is 0.06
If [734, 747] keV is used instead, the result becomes 0.08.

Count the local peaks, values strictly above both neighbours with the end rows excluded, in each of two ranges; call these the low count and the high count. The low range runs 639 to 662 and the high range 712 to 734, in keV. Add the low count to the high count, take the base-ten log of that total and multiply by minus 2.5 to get -1.75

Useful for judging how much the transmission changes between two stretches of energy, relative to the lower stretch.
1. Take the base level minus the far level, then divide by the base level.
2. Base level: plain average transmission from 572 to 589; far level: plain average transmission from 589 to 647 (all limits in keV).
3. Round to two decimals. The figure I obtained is -0.08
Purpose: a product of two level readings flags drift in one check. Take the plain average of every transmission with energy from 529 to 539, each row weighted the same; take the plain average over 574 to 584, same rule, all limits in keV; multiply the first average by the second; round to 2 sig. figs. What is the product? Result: 22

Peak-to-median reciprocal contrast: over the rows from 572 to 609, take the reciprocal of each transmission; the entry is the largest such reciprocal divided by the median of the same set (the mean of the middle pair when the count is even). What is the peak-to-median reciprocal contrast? 1.07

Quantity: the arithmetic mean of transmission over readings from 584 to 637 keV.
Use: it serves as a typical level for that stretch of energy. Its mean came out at 4.87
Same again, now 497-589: 4.78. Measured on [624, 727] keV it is 4.30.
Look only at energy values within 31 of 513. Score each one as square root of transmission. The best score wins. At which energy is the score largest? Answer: 523.0 keV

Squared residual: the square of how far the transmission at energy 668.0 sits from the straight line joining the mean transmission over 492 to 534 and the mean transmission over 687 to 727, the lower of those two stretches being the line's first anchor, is 0.21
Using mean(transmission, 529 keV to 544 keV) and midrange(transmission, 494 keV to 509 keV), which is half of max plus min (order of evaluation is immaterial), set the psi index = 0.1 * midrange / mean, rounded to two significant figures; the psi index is 0.095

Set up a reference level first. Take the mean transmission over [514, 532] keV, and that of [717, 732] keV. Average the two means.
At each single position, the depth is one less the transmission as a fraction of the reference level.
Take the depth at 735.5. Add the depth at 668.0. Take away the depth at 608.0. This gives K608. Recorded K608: 0.11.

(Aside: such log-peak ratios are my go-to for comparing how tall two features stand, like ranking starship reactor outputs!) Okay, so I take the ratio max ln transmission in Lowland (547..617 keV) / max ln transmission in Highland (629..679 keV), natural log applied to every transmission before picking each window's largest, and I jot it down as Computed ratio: 1.026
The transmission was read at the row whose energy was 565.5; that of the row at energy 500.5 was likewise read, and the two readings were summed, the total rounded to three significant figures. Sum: 9.42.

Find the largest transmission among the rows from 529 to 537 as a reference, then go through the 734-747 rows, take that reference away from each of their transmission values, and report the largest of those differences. -0.72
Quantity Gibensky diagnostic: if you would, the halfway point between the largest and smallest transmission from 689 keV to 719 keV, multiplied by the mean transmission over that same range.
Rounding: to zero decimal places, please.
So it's 14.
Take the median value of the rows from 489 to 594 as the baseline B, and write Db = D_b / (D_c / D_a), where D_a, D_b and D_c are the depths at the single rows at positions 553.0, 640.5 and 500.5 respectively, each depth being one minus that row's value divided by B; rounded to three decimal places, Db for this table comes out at 0.032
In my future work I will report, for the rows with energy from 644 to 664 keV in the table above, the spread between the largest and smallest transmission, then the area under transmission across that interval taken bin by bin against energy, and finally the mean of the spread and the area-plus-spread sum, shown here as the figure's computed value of 48.0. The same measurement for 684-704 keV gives 32.6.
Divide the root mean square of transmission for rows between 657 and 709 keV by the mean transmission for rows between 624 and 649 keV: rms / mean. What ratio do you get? 0.82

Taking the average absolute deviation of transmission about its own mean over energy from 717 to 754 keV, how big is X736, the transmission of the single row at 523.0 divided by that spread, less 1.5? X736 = 38.6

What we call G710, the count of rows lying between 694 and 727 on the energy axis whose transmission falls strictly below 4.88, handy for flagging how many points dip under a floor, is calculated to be 12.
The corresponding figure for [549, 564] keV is 5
